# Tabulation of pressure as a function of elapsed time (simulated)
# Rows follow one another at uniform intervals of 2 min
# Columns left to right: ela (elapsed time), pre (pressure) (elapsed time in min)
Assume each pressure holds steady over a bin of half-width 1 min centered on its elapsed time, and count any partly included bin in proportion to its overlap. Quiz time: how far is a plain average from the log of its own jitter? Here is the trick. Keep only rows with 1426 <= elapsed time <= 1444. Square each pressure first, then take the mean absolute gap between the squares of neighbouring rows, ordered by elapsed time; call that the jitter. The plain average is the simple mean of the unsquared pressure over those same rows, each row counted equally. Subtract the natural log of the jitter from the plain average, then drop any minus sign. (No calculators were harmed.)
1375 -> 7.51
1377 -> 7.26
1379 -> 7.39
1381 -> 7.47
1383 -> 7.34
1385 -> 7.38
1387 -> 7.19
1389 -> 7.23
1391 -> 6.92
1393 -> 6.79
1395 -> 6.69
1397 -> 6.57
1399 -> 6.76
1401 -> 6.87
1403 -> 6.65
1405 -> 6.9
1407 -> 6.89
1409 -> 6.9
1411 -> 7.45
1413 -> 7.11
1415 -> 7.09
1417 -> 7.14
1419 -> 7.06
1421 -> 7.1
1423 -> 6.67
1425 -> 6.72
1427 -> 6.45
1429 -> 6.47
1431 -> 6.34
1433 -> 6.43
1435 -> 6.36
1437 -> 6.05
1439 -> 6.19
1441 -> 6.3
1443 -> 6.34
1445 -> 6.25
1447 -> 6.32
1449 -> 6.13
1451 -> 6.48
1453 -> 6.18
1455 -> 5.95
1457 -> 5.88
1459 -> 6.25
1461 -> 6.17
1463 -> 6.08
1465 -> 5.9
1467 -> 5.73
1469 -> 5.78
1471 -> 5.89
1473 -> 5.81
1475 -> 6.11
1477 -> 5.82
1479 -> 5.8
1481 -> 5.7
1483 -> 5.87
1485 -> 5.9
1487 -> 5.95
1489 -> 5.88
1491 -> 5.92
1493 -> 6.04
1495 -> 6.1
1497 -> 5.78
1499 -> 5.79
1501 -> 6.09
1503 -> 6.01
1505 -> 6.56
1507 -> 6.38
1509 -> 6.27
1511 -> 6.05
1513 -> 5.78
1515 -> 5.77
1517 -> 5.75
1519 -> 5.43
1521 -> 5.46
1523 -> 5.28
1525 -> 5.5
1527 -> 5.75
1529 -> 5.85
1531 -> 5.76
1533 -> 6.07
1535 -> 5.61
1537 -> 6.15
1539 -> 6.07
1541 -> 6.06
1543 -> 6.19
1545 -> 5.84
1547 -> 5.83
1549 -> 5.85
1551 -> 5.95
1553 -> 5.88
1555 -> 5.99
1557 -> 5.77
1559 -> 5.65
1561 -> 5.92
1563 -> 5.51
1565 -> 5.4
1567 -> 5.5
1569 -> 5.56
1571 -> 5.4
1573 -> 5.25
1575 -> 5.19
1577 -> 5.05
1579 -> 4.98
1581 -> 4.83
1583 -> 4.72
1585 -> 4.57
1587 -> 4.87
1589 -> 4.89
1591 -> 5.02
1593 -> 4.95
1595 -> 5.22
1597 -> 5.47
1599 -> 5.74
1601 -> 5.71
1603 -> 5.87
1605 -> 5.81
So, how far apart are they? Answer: 5.97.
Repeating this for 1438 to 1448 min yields 6.31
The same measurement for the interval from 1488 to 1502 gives 5.42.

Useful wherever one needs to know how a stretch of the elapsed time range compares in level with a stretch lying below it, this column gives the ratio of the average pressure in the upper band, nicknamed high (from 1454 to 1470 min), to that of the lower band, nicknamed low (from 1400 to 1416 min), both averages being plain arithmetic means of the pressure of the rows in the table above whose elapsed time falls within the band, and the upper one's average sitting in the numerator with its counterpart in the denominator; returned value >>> 0.85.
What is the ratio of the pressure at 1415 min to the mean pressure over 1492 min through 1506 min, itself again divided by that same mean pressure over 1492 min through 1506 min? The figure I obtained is 0.19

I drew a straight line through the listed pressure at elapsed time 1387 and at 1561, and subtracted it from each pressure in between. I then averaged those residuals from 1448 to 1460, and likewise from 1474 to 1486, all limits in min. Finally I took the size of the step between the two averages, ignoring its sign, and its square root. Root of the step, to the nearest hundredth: 0.30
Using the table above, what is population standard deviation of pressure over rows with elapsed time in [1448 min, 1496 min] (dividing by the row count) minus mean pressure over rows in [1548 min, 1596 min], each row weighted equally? -5.15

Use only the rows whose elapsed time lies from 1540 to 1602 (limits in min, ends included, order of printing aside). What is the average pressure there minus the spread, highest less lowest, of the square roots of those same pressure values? 5.09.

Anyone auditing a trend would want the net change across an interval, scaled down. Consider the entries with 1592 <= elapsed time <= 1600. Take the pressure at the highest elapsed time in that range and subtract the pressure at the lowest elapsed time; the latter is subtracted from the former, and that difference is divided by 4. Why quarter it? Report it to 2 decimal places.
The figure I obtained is 0.20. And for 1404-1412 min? 0.14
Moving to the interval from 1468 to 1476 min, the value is 0.08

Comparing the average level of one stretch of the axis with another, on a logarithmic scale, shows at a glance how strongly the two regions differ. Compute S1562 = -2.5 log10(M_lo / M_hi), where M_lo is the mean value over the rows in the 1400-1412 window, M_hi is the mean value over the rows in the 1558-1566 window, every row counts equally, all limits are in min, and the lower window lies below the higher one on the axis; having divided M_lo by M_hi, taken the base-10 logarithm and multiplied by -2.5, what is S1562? -0.23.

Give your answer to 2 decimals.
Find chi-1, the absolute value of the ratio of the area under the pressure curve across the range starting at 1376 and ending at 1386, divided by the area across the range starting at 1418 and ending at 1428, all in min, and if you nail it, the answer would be 1.08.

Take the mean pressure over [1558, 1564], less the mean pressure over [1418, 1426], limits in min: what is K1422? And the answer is -1.2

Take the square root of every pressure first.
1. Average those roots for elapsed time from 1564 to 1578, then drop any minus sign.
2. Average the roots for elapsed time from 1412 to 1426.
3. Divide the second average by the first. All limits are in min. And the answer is 1.14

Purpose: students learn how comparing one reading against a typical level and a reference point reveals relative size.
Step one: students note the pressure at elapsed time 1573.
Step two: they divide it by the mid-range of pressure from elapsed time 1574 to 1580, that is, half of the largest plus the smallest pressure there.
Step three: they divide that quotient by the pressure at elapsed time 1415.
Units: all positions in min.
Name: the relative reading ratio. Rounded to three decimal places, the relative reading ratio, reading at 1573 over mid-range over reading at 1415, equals 0.146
